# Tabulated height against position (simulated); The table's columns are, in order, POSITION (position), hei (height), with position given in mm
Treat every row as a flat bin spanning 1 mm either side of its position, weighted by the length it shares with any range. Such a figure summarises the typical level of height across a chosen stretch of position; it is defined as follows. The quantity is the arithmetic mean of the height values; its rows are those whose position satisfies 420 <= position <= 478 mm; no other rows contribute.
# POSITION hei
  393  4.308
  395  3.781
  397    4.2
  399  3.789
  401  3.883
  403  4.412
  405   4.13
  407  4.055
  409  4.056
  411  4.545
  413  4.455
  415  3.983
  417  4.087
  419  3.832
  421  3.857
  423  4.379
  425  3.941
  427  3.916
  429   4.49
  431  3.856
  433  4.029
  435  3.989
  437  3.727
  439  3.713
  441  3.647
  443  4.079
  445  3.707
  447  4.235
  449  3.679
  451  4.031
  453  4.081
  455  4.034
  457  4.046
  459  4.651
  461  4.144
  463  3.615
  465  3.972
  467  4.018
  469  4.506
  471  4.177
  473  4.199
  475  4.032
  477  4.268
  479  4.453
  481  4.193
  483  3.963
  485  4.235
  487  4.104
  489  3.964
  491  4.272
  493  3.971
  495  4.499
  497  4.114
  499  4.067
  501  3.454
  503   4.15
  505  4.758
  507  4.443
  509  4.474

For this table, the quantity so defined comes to 4.04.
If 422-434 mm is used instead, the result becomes 4.10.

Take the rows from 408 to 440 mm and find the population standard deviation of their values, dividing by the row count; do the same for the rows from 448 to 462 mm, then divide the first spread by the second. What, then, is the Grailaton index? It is 0.98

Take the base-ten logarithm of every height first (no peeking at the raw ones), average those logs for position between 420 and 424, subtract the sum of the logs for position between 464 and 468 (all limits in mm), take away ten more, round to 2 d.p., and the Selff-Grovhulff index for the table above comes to -10.59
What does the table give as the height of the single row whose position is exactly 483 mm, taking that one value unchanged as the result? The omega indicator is 3.963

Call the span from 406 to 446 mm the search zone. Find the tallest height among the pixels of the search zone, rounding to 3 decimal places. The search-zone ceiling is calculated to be 4.545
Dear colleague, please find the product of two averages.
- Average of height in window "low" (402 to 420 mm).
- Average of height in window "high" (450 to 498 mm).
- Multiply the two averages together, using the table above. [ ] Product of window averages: 17.3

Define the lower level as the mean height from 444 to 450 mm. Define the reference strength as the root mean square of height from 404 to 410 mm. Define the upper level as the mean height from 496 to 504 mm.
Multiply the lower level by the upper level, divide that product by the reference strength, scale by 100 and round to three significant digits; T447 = 375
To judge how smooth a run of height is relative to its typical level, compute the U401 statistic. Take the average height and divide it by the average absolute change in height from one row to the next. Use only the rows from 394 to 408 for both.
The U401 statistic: 13.4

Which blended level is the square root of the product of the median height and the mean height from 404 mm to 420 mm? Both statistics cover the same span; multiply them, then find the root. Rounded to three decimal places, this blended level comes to 4.107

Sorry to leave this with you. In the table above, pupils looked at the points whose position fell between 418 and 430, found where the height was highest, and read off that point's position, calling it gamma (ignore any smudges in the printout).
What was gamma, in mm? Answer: 429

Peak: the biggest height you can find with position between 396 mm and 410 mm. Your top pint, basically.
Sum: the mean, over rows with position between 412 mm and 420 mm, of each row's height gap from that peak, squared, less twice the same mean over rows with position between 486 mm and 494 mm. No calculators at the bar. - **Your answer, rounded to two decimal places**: -0.10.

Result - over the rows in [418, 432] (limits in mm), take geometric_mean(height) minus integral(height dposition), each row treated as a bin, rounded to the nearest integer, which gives -53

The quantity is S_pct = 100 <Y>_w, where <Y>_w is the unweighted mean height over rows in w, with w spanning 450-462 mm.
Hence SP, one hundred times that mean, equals 416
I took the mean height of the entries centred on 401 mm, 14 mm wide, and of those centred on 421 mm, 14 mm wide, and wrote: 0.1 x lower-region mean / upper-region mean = 0.1009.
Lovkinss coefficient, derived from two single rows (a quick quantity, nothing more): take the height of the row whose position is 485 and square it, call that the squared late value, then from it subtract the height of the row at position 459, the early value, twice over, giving 8.6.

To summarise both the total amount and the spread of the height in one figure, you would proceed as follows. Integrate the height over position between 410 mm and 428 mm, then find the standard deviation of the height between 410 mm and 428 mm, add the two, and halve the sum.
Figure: 37.1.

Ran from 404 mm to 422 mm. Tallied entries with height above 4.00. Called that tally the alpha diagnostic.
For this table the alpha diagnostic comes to 6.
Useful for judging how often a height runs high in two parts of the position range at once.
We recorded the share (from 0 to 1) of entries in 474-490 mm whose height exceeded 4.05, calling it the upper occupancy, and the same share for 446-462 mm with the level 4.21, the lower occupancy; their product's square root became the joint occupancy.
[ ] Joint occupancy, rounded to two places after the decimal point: 0.40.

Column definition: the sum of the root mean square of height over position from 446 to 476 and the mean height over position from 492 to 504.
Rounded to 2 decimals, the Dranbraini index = 8.14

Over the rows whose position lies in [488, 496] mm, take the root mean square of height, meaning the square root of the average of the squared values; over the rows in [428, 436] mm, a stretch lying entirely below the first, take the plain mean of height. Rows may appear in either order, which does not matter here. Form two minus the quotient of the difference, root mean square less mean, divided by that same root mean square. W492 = 1.98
